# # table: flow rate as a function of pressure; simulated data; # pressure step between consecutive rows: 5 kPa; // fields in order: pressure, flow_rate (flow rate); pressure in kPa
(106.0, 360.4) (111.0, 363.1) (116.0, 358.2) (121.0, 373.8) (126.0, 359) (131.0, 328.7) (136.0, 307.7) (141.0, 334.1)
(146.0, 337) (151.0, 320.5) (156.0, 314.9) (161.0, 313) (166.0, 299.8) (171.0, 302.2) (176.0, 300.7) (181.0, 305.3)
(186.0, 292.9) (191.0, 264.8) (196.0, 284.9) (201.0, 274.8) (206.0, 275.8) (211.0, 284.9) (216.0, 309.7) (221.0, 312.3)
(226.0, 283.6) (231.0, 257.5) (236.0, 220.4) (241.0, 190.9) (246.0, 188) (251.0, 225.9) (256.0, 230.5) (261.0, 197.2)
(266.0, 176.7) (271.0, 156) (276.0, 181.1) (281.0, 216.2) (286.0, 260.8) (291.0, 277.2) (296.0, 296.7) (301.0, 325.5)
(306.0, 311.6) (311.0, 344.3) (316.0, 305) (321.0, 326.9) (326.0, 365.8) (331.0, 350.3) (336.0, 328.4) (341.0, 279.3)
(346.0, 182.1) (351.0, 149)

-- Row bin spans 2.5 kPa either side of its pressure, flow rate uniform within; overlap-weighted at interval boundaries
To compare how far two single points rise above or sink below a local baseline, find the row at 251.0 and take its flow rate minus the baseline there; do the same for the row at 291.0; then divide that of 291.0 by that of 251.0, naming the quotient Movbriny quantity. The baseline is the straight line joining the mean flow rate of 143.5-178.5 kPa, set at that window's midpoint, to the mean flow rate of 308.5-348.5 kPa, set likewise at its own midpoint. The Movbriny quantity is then 0.4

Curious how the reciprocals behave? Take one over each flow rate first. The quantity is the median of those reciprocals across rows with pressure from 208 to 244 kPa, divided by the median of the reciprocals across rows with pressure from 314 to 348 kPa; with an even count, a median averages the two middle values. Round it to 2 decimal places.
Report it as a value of 1.15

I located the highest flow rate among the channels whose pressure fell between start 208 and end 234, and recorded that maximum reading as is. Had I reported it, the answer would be 312.3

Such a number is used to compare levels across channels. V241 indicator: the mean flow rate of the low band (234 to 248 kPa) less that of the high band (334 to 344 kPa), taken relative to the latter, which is -0.3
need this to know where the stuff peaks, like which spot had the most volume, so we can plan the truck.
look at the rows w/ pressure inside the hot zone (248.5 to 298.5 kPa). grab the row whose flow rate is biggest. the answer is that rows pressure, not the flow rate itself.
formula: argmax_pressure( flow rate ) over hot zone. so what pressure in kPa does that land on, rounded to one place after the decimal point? 296.0 kPa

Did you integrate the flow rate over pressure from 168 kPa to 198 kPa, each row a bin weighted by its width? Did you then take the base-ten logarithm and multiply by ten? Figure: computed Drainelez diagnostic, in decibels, 39.4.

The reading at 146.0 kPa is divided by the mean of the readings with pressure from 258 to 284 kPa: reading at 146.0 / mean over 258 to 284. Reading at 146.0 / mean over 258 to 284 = 1.8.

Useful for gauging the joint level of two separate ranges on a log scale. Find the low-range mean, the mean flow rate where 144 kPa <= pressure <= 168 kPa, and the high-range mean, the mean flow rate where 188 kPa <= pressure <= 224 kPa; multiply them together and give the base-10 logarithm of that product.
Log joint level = 4.96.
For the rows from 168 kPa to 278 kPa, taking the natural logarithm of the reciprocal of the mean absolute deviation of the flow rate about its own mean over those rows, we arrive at -3.80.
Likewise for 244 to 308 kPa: -3.84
